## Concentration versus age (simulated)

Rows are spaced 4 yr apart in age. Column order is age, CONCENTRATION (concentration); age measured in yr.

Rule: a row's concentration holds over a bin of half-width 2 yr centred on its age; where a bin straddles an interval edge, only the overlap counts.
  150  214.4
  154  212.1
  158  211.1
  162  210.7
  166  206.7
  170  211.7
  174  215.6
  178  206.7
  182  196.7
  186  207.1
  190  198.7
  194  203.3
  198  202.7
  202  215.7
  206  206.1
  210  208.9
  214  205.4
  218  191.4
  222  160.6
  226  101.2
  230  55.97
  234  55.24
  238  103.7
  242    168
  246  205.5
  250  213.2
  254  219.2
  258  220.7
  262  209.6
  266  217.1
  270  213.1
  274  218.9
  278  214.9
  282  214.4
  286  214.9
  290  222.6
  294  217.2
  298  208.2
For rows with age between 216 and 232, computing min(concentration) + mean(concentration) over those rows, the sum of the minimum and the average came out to 183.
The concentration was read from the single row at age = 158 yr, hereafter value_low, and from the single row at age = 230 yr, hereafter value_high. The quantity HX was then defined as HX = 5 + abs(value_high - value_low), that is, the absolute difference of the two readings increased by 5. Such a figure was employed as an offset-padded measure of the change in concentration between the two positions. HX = 160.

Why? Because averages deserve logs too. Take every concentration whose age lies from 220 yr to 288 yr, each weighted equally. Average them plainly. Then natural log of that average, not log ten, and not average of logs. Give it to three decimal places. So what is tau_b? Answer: 5.175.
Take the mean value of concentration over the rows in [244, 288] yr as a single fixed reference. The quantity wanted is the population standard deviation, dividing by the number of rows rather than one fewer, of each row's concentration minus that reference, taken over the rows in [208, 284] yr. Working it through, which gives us 55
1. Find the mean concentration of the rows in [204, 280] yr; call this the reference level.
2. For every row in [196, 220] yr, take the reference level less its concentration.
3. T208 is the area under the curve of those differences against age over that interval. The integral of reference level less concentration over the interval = -640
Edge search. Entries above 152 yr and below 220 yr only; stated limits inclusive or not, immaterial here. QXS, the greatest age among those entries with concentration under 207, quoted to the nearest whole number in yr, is 218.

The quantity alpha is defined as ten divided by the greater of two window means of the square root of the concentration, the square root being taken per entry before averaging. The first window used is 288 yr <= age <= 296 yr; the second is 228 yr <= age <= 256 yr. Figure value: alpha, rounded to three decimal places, 0.674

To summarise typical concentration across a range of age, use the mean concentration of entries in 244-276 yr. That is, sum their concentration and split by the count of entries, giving 215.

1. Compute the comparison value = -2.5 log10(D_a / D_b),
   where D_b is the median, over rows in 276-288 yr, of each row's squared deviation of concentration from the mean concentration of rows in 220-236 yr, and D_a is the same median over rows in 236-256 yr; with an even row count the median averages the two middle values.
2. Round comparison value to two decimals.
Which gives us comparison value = 0.17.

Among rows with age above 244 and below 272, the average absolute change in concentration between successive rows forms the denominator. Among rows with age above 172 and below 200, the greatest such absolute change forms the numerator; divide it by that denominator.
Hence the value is 1.7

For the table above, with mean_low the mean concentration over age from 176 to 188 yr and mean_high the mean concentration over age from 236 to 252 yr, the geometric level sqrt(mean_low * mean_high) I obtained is 187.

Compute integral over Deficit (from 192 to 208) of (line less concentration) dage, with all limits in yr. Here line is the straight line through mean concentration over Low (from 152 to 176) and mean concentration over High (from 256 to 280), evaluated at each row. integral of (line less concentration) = 94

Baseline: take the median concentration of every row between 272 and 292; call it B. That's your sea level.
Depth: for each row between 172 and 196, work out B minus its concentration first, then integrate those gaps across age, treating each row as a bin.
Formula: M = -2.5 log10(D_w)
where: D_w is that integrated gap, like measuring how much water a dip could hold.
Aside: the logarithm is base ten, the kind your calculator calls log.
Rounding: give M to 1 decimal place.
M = -6.0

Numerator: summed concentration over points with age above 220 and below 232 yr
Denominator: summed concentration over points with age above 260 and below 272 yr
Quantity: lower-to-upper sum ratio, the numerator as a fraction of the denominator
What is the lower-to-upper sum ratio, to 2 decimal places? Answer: 0.50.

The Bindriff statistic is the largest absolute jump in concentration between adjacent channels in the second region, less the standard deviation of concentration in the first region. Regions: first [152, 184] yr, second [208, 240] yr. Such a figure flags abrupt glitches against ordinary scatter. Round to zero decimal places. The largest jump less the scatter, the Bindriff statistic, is 54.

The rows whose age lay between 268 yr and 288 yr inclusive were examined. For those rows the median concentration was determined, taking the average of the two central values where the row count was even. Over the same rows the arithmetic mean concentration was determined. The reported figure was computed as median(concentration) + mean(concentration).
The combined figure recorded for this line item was 430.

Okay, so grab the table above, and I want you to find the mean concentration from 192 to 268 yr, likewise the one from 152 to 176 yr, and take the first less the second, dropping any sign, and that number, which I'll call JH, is 34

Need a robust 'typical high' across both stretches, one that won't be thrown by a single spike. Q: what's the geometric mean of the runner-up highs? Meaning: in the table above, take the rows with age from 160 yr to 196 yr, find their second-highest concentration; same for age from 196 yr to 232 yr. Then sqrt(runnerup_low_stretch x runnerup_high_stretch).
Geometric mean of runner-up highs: 210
